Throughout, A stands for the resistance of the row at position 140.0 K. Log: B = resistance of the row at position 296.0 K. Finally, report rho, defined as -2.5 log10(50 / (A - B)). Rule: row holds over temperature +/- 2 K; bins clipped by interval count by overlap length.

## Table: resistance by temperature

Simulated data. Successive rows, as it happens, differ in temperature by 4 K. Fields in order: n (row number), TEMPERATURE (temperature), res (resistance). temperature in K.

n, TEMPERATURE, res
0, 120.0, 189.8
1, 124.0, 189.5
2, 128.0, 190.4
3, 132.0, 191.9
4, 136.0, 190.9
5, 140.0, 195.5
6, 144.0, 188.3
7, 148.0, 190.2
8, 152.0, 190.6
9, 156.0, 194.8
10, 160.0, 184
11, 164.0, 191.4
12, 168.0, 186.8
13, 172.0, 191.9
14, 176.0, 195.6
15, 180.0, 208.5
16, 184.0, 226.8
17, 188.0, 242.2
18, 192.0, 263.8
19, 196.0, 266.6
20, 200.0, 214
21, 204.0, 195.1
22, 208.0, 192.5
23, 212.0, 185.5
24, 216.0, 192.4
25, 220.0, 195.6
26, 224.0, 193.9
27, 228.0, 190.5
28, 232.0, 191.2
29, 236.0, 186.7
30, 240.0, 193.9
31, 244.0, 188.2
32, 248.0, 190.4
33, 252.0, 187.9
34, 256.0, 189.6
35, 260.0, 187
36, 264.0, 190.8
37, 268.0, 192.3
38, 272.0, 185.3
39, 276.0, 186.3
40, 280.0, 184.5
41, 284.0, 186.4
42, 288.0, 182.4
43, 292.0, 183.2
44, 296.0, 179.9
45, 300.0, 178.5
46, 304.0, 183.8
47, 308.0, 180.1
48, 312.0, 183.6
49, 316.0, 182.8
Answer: -1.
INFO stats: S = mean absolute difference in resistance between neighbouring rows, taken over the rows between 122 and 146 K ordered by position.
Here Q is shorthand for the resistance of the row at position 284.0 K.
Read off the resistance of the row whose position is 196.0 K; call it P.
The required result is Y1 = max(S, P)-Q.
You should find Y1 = 80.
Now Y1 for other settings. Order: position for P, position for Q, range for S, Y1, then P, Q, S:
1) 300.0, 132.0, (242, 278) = -13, 178.5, 191.9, 3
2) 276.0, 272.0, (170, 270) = 1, 186.3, 185.3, 8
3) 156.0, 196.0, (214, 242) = -72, 194.8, 266.6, 3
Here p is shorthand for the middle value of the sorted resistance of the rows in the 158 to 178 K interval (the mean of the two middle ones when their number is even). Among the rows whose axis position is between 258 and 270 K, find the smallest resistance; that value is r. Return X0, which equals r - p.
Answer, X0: -4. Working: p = 191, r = 187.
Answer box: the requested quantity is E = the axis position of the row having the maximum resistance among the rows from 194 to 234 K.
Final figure 196.0 K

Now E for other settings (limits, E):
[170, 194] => 192.0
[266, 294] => 268.0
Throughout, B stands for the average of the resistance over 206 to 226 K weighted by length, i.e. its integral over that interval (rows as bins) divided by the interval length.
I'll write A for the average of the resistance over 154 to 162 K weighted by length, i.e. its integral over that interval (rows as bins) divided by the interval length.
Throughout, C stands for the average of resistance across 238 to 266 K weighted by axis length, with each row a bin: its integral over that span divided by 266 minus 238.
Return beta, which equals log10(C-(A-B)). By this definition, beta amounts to 2.284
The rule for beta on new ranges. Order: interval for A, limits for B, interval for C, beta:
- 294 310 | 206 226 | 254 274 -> 2.302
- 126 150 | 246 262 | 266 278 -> 2.268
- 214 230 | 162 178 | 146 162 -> 2.275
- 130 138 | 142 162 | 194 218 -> 2.314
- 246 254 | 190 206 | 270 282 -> 2.364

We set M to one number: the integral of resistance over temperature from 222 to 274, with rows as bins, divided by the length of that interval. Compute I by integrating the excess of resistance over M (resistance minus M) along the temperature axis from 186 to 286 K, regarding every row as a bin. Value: 908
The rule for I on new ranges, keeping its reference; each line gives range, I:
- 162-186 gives 248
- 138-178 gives 43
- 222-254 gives 16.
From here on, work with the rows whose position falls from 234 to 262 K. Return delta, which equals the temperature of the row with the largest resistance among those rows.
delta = 240.0 K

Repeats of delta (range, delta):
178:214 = 196.0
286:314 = 304.0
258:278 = 268.0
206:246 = 220.0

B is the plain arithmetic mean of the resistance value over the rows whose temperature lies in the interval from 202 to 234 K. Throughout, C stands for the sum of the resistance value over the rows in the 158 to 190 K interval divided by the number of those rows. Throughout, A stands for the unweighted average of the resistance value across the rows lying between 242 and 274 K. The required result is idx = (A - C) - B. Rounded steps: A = 189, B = 192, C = 203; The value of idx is -207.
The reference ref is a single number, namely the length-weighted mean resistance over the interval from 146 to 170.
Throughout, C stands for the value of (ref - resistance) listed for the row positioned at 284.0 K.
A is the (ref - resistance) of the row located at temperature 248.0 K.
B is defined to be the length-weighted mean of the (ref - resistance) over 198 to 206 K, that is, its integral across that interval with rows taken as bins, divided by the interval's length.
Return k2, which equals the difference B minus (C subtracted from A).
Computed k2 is -11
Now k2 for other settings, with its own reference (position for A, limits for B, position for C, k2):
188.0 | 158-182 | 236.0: 52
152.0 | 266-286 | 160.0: 9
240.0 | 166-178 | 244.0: 4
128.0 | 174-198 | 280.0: -38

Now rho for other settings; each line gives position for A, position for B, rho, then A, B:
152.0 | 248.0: -6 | 190.6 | 190.4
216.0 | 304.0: -2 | 192.4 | 183.8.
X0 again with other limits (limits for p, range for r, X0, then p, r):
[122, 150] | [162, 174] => -4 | 190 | 186.8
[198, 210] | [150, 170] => -11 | 195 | 184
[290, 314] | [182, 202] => 32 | 182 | 214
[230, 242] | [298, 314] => -13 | 191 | 178.5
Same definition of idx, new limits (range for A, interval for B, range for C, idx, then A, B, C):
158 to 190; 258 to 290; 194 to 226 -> -188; 203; 187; 204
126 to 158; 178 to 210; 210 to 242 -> -226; 192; 226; 191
